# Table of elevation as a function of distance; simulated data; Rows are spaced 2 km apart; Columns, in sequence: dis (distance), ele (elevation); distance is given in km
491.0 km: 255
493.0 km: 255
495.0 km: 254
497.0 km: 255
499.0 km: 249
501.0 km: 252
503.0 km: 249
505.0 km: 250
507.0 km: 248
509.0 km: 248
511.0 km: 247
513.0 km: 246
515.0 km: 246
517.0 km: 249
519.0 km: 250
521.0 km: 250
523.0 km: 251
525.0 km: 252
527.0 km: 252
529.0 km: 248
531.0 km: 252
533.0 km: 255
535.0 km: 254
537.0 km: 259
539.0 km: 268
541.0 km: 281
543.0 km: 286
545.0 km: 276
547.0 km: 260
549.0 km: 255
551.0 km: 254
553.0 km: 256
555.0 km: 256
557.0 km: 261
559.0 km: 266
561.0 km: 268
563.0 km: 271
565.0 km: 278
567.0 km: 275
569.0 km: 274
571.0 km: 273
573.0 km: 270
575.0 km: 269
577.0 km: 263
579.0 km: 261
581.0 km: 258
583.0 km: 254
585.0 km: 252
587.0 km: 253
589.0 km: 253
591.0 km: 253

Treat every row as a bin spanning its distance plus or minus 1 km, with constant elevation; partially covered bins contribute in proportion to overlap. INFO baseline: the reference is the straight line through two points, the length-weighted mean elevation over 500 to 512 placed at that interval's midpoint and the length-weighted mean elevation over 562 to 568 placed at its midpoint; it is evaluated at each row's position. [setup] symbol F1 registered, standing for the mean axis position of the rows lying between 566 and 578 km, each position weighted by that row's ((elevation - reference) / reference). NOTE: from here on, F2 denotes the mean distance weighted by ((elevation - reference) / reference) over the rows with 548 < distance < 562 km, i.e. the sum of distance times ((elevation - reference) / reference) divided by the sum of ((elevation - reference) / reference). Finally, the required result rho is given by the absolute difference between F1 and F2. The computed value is 20.7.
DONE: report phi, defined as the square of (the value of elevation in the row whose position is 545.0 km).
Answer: 76176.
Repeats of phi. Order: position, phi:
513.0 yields 60516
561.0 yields 71824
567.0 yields 75625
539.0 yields 71824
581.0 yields 66564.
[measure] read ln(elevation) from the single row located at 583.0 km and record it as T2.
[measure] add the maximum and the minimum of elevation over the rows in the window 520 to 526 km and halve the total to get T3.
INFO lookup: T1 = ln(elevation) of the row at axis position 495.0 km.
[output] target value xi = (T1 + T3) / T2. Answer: 46.3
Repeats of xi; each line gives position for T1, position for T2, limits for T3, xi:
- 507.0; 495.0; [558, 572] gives 50.1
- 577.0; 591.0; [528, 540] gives 47.6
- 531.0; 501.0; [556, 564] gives 49.1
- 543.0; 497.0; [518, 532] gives 46.1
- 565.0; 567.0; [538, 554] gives 49.1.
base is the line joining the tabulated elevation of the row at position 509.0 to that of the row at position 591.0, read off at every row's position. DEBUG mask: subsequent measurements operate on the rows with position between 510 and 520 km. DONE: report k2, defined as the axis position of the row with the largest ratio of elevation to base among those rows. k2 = 519.0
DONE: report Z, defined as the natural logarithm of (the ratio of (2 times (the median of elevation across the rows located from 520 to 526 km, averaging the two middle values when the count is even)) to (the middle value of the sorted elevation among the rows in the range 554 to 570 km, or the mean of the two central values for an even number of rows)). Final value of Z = 0.62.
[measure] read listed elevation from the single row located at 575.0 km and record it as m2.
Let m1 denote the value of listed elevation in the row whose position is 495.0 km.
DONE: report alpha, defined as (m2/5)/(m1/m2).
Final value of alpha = 57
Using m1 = 254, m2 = 269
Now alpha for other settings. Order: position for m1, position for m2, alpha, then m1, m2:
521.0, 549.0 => 52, 250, 255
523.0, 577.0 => 55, 251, 263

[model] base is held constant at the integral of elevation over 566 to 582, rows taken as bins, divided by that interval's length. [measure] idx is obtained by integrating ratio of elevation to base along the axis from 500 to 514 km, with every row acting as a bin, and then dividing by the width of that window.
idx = 0.93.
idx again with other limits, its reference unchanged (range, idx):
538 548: 1.02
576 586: 0.96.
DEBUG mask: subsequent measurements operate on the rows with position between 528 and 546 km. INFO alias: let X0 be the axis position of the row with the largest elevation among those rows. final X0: 543.0 km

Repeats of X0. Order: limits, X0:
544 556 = 545.0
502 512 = 505.0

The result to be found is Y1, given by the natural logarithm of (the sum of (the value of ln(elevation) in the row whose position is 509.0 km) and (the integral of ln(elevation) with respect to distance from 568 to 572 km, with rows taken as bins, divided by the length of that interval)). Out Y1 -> 2.409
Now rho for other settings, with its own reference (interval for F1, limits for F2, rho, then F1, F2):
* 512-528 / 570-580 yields 56.5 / 519.9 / 576.3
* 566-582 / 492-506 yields 80.8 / 577.3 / 496.5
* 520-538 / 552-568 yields 26.9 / 529.0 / 555.9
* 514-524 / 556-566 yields 39.2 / 518.8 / 558.1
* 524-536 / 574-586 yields 50.9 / 530.2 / 581.1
